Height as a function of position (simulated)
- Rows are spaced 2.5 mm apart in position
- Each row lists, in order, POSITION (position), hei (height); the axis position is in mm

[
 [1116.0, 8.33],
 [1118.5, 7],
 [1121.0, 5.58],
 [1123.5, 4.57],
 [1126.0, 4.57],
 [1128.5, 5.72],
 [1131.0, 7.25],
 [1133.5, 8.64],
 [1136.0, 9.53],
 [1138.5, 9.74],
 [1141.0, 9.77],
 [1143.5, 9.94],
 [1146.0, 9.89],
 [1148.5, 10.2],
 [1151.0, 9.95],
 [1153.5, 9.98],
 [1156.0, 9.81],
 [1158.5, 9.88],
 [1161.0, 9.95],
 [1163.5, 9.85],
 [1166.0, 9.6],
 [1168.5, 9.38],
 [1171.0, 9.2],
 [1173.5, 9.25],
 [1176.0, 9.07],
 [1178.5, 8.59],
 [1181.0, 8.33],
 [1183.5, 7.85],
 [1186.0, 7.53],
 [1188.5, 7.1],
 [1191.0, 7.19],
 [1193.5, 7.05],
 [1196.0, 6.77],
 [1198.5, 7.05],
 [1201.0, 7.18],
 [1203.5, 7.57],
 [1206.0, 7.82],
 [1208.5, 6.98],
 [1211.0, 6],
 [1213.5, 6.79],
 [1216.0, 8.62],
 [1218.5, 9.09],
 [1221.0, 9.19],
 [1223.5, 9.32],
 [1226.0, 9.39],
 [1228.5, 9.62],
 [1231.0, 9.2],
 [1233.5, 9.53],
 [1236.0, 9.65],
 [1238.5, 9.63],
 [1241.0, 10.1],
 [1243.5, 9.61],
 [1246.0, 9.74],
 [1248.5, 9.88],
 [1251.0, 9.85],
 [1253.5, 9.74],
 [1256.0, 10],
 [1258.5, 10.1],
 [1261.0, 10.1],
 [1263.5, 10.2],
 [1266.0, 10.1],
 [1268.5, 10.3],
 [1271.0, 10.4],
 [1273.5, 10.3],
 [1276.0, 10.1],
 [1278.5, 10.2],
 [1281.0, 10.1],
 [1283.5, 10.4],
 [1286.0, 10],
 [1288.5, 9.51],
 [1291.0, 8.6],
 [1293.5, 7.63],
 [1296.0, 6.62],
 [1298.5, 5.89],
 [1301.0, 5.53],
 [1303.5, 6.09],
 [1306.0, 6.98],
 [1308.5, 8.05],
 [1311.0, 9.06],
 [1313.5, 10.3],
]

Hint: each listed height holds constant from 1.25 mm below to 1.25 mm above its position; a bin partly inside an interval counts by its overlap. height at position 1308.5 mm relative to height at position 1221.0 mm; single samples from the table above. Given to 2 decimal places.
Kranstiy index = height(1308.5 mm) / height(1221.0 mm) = 0.88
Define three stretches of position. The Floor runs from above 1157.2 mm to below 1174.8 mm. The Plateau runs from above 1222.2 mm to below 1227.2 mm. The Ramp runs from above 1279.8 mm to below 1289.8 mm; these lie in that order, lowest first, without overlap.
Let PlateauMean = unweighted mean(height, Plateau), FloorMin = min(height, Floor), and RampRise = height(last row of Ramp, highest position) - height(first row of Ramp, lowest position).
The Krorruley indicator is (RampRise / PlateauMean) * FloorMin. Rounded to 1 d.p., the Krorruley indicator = -0.6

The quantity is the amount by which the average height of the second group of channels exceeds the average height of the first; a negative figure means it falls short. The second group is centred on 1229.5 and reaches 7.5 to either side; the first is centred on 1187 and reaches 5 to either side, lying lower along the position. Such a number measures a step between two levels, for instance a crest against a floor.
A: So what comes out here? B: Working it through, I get 2.0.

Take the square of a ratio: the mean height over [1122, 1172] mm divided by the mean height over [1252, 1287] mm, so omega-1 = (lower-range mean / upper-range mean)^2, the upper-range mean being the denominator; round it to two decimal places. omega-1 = 0.76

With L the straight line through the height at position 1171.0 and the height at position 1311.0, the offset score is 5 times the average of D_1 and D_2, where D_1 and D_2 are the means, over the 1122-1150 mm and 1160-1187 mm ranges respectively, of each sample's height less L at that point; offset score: -3.3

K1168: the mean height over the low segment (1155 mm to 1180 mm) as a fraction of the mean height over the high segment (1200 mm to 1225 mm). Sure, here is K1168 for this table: 1.20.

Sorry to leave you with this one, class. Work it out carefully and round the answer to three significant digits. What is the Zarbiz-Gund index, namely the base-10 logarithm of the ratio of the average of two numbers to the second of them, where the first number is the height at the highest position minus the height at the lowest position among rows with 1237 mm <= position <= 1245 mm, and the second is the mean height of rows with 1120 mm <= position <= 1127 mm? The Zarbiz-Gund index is -0.303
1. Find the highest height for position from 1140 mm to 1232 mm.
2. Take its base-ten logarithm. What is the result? 1.01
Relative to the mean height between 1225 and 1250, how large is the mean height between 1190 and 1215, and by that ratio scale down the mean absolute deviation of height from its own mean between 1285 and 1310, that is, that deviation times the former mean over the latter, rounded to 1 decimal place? 1.7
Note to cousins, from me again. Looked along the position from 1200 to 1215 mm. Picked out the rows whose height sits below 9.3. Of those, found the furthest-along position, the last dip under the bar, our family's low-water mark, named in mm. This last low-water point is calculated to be 1213.5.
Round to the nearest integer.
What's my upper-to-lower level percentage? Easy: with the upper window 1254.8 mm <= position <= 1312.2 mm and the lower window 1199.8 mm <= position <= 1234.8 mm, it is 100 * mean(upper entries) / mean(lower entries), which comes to 108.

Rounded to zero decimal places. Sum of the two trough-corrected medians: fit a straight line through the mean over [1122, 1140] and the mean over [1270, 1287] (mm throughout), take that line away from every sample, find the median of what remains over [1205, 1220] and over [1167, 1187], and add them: -1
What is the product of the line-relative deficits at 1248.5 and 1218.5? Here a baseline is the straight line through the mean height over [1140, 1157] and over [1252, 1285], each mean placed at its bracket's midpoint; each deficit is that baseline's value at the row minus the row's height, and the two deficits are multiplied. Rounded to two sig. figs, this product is 0.23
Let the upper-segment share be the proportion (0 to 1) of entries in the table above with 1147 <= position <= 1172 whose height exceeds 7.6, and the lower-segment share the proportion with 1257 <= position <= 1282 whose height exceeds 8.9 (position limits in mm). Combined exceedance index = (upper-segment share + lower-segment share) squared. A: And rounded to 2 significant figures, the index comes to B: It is 4.0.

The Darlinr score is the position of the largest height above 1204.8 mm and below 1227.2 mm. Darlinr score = 1226.0 mm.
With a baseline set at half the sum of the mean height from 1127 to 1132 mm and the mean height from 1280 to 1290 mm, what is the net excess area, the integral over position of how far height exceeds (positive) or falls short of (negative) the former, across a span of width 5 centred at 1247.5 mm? 8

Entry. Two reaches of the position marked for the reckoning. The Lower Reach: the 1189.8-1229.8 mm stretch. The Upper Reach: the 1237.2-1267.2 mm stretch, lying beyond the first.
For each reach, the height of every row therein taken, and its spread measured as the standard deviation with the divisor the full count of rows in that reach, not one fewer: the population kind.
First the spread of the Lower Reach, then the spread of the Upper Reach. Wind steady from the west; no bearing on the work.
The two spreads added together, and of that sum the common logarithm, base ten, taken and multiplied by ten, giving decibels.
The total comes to 1.2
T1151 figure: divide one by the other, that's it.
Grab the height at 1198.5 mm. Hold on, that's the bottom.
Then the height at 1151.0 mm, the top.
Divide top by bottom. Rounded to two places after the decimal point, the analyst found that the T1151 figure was 1.41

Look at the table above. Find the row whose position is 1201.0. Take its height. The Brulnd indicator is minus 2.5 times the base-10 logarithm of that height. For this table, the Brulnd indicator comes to -2.14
